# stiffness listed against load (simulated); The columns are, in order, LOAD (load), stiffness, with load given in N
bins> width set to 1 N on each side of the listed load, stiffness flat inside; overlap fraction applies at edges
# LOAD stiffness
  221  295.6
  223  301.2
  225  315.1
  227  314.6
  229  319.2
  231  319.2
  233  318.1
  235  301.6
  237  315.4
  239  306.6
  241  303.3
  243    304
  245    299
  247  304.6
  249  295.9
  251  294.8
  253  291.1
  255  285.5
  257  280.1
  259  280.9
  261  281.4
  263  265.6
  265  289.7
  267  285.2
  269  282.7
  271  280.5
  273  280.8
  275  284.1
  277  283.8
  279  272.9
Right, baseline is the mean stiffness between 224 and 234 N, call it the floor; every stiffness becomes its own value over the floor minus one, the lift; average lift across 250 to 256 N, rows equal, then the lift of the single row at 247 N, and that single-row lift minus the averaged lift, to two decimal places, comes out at 0.04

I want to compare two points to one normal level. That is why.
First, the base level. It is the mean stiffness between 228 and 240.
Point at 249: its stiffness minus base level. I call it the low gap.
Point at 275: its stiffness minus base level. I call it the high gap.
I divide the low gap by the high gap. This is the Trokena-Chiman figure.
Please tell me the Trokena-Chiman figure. 0.6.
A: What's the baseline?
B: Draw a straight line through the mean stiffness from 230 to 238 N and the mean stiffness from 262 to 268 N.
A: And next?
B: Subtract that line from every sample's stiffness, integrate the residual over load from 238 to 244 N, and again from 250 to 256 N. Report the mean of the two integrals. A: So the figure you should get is -12.1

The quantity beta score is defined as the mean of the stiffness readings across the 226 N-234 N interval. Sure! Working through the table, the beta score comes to 318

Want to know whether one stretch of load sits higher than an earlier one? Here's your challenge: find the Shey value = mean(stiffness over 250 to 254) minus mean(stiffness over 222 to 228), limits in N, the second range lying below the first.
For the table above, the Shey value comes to -17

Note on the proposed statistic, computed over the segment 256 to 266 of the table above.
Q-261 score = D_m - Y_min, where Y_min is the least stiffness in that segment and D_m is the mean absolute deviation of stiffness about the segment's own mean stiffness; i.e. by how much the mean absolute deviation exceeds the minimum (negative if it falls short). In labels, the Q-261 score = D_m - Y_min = -260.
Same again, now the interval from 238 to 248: -297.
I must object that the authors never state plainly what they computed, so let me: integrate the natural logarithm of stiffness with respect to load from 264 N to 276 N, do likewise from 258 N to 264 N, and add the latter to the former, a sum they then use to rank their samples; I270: 101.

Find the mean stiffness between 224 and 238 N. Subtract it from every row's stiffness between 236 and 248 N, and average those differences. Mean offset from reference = -9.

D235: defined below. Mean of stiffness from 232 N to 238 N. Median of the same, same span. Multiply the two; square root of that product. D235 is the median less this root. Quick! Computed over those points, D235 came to 1.9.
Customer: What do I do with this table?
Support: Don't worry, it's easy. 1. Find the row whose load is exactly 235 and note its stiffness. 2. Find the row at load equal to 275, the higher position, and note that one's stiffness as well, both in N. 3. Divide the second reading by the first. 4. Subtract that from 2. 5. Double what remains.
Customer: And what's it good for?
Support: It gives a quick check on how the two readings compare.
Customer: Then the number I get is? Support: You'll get 2.12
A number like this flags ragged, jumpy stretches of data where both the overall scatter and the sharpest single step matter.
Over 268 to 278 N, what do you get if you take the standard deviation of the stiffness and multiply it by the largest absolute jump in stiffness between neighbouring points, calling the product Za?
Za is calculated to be 5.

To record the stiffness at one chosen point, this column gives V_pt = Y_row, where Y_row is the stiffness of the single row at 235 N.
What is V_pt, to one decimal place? 301.6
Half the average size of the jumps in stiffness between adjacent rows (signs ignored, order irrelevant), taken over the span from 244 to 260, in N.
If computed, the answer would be 2.21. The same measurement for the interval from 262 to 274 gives 3.36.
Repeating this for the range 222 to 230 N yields 3.17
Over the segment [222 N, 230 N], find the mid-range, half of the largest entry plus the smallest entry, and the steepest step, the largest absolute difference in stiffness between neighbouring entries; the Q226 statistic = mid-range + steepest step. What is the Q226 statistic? 324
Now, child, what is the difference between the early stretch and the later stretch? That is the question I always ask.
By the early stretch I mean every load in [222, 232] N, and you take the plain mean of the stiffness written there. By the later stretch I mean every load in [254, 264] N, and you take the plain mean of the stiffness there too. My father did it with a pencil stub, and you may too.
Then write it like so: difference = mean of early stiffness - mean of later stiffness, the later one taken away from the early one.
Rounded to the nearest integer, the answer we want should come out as 35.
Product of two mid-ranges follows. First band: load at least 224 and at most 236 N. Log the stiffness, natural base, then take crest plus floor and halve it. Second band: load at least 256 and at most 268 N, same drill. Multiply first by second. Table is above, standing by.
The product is 32.3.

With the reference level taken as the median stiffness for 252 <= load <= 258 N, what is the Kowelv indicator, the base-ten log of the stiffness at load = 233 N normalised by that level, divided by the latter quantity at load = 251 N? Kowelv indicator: 3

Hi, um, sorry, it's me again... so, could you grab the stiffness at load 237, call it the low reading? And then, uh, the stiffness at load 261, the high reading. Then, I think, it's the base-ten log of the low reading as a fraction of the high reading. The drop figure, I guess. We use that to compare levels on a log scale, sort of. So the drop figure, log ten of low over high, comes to 0.05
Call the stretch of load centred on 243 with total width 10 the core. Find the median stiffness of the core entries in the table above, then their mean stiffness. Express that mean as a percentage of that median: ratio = 99.8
